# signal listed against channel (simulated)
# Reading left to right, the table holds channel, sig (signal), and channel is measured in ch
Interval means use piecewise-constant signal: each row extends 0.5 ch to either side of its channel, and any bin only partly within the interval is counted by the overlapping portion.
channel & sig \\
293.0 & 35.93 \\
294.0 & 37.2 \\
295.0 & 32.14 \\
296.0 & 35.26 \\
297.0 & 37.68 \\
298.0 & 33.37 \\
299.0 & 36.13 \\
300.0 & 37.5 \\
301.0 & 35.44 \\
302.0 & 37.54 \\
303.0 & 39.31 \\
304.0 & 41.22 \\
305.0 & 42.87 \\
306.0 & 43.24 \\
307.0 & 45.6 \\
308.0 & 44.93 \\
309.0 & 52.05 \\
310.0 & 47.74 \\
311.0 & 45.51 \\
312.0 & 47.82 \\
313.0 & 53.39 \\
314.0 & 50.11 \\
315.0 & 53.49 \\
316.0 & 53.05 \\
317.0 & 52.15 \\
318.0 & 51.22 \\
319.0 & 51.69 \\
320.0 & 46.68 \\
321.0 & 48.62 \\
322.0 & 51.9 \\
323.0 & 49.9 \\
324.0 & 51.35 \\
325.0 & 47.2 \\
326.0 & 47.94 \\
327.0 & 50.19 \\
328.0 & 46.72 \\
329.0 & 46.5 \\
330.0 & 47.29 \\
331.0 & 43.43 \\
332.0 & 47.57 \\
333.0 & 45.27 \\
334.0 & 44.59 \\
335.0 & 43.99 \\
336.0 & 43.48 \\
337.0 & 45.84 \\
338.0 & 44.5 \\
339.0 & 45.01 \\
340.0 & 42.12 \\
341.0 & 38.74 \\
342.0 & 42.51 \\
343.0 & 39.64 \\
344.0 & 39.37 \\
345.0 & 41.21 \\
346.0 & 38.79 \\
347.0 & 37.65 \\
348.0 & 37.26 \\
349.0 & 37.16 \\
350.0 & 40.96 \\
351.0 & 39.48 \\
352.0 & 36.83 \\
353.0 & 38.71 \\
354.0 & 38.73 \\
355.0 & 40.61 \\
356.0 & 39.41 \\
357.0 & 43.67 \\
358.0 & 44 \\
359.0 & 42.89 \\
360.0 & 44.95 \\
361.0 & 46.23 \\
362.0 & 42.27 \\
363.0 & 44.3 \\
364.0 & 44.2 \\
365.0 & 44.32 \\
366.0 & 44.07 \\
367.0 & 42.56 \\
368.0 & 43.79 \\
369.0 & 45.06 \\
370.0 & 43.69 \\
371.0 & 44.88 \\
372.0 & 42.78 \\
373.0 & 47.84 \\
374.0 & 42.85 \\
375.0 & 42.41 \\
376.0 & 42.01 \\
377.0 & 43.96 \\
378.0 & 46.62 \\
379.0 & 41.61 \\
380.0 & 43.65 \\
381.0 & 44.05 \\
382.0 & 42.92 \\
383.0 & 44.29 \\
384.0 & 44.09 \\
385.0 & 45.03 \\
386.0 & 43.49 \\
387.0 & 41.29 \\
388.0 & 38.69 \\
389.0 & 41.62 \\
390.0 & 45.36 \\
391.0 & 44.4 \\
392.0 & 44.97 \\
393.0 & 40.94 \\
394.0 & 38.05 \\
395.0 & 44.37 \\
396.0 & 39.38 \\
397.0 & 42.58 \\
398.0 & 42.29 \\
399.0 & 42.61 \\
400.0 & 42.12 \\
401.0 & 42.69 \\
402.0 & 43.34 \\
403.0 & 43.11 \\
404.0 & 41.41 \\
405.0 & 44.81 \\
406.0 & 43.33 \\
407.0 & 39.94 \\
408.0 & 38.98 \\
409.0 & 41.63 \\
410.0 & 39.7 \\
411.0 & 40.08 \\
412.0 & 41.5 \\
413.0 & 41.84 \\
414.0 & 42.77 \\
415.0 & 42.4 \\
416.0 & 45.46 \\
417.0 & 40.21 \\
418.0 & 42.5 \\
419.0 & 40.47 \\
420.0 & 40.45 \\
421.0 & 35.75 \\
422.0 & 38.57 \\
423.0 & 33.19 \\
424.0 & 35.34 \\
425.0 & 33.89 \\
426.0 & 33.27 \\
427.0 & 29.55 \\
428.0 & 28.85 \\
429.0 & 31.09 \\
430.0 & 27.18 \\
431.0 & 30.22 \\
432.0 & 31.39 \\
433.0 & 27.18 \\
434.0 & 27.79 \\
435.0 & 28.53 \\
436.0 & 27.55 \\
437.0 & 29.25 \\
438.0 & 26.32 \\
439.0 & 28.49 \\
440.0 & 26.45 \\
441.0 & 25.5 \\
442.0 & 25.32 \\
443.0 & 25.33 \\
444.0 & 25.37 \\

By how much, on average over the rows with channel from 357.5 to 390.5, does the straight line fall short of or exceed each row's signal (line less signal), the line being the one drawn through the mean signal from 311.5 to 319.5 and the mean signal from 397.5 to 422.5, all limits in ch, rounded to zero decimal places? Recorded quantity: 2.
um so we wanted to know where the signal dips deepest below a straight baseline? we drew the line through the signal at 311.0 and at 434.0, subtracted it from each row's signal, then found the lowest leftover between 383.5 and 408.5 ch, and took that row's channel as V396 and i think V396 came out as 388.0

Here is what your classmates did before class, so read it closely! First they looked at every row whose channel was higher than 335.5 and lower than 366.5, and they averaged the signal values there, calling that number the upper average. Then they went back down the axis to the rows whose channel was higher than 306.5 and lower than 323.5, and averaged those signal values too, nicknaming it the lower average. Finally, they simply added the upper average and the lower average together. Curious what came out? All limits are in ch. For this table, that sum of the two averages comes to 91.3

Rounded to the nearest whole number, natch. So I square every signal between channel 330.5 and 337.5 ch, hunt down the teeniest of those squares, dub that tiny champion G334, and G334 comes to 1886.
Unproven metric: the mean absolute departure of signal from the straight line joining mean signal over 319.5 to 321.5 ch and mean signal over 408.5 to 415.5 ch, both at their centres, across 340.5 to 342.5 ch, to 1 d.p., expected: 5.6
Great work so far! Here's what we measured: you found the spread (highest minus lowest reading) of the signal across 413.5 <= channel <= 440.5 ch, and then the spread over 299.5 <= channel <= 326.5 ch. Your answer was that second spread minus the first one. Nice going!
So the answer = -1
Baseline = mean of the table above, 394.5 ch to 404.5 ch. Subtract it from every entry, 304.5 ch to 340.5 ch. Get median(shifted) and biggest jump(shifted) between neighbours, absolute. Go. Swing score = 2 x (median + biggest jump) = 24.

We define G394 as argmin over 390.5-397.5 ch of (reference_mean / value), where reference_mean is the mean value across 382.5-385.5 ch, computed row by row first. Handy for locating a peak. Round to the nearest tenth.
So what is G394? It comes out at 392.0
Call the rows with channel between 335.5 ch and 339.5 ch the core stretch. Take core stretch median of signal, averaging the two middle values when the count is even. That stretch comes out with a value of 44.8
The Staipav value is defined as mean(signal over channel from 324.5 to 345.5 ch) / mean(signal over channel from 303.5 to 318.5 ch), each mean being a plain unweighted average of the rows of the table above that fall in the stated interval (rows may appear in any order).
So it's 0.92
